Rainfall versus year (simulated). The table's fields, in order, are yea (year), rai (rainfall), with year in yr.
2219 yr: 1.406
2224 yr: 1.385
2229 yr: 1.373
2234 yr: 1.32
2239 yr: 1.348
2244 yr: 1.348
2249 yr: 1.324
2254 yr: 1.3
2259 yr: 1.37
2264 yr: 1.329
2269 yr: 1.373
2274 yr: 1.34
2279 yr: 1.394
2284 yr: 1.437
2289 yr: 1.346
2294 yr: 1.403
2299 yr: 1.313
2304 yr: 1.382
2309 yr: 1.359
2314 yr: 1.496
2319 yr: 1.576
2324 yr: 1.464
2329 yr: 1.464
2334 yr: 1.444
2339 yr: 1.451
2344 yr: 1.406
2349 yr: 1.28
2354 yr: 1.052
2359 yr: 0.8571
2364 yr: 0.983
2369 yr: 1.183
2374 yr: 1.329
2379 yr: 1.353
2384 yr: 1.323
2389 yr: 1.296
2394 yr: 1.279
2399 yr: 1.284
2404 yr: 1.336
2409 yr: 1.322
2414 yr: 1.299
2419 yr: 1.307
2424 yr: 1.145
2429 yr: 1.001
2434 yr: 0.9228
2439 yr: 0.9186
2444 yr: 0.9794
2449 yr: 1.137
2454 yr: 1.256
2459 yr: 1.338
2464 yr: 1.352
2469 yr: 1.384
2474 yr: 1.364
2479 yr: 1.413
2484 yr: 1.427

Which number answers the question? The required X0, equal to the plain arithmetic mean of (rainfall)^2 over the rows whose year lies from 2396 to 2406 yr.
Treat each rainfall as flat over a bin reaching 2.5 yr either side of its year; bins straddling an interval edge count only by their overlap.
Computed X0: 1.7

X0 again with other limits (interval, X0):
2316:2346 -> 2.2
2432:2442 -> 0.8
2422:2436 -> 1.1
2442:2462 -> 1.4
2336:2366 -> 1.4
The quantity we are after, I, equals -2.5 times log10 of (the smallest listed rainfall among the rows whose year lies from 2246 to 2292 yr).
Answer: -0.28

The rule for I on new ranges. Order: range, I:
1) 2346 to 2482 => 0.17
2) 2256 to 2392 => 0.17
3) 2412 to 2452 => 0.09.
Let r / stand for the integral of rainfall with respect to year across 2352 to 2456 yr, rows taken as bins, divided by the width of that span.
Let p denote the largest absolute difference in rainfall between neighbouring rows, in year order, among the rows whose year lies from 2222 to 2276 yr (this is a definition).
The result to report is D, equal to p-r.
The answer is -1.10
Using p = 0.07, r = 1.17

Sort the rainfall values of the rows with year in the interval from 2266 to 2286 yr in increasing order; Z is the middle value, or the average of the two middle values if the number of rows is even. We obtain 1.38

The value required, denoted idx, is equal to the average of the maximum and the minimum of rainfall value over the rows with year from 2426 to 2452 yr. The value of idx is 1.03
